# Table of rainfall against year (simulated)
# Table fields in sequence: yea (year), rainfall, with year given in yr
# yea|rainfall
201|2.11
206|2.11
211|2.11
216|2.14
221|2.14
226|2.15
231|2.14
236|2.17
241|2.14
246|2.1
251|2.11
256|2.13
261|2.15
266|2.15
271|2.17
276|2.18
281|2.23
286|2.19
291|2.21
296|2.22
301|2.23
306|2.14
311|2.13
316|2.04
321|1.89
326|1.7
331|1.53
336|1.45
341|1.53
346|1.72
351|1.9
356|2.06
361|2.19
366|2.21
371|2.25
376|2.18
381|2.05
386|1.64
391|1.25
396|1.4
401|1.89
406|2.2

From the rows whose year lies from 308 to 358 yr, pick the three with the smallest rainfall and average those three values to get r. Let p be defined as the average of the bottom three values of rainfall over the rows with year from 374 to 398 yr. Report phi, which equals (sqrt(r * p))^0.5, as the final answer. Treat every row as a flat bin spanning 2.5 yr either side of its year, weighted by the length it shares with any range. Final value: 1.21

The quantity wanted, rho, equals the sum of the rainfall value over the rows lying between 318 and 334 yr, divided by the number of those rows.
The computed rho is 1.71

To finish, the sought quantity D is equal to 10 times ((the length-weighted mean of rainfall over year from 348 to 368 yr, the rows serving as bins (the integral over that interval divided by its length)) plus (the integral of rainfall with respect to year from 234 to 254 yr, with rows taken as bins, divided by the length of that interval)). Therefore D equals 42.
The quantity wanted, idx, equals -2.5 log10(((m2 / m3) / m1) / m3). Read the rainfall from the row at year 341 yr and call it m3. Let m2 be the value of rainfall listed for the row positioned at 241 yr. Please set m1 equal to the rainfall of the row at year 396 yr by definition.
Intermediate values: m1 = 1.4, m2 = 2.14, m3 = 1.53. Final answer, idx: 0.46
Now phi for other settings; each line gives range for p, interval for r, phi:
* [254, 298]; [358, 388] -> 1.43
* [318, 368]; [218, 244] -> 1.34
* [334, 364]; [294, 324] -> 1.33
